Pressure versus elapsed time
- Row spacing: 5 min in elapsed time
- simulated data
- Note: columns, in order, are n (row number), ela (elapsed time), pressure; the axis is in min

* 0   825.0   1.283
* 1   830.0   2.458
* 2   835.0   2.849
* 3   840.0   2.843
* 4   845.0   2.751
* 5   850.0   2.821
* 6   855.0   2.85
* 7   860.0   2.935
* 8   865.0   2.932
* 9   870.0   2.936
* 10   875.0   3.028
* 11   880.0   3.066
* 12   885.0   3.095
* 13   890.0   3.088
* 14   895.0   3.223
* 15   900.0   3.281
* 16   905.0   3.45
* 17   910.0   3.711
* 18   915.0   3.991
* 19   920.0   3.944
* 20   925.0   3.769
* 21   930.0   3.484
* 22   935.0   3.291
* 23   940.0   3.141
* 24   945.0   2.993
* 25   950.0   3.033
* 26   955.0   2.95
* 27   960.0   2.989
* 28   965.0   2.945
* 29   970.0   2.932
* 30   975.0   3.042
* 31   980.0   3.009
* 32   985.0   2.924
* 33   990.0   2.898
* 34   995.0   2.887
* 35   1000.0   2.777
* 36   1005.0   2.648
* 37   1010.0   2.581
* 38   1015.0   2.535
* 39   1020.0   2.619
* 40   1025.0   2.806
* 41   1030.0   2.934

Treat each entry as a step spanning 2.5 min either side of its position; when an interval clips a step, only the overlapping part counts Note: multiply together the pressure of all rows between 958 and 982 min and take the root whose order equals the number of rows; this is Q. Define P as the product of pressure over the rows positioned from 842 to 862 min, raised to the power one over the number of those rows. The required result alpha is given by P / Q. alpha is 0.95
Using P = 2.84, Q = 2.98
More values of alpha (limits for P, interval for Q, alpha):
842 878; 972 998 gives 0.98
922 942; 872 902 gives 1.09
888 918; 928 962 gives 1.10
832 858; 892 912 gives 0.83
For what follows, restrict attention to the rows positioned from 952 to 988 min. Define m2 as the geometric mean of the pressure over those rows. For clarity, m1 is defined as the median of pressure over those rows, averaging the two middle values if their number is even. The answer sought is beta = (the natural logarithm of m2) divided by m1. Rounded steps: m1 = 2.95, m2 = 3.0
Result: 0.369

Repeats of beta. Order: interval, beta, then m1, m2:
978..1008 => 0.363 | 2.89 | 2.9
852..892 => 0.367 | 2.98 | 3.0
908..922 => 0.344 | 3.94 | 3.9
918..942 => 0.361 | 3.48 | 3.5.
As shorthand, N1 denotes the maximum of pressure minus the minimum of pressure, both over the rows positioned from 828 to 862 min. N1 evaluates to 0.48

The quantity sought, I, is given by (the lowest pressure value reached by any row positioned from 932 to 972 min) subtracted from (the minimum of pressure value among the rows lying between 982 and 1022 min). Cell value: -0.40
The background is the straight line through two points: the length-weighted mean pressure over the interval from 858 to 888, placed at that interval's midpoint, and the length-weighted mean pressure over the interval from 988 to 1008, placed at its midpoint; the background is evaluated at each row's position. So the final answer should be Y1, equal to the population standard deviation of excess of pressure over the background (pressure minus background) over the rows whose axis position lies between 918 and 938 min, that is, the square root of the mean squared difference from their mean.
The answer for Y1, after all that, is 0.24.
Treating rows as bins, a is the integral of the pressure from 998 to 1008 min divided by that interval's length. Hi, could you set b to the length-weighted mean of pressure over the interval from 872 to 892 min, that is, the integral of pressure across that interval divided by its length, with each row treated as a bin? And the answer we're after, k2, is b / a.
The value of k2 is 1.1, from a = 2.70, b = 3.07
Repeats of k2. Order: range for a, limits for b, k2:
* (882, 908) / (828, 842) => 0.8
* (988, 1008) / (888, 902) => 1.1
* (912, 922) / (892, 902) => 0.8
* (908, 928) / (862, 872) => 0.8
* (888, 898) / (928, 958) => 1.0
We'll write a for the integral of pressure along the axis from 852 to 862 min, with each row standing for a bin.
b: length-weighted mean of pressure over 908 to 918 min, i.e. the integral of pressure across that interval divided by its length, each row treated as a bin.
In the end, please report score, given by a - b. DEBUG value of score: 25.0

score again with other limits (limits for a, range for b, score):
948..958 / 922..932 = 26.2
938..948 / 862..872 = 27.7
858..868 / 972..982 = 26.3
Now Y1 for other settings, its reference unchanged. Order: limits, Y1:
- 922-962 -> 0.26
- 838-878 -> 0.10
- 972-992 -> 0.05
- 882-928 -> 0.36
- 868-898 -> 0.10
